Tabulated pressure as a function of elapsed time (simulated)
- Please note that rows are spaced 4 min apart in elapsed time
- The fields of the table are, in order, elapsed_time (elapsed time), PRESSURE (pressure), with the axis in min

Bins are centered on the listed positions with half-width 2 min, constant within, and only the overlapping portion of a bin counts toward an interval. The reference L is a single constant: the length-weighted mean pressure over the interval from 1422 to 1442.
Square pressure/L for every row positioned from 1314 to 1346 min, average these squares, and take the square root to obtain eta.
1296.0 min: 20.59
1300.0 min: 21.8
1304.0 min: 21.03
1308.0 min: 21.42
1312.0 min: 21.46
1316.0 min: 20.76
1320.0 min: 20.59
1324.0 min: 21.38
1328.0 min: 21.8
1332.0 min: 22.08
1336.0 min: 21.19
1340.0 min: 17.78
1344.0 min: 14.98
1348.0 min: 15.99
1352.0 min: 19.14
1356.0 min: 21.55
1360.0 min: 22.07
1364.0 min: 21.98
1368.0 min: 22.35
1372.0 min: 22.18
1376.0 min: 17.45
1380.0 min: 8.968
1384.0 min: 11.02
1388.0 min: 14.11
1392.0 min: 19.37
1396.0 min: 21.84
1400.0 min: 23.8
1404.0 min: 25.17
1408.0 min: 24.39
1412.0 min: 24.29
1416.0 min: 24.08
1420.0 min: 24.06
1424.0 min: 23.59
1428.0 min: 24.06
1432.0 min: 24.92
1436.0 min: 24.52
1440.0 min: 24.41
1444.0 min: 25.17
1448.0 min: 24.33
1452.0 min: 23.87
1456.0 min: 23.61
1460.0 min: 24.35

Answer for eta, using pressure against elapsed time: 0.831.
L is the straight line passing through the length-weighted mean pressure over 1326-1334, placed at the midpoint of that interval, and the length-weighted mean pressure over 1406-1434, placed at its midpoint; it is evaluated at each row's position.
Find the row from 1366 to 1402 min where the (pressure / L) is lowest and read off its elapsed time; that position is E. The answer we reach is 1380.0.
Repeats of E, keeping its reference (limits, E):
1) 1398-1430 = 1424.0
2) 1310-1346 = 1344.0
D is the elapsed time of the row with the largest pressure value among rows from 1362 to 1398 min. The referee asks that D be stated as 1368.0 min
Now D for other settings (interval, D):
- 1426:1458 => 1444.0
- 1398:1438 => 1404.0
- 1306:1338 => 1332.0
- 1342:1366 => 1360.0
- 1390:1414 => 1404.0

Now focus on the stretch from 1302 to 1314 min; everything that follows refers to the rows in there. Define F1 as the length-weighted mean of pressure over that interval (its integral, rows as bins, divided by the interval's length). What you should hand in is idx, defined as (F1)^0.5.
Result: 4.62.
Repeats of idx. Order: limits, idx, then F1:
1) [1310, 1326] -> 4.59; 21.0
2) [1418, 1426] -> 4.88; 23.8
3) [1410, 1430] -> 4.90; 24.0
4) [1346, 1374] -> 4.56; 20.8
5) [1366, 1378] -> 4.55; 20.7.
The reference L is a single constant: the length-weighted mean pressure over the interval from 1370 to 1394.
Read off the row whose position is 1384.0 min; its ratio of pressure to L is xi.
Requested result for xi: 0.71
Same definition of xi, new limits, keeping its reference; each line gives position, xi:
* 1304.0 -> 1.36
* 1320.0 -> 1.33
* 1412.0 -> 1.57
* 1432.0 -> 1.61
